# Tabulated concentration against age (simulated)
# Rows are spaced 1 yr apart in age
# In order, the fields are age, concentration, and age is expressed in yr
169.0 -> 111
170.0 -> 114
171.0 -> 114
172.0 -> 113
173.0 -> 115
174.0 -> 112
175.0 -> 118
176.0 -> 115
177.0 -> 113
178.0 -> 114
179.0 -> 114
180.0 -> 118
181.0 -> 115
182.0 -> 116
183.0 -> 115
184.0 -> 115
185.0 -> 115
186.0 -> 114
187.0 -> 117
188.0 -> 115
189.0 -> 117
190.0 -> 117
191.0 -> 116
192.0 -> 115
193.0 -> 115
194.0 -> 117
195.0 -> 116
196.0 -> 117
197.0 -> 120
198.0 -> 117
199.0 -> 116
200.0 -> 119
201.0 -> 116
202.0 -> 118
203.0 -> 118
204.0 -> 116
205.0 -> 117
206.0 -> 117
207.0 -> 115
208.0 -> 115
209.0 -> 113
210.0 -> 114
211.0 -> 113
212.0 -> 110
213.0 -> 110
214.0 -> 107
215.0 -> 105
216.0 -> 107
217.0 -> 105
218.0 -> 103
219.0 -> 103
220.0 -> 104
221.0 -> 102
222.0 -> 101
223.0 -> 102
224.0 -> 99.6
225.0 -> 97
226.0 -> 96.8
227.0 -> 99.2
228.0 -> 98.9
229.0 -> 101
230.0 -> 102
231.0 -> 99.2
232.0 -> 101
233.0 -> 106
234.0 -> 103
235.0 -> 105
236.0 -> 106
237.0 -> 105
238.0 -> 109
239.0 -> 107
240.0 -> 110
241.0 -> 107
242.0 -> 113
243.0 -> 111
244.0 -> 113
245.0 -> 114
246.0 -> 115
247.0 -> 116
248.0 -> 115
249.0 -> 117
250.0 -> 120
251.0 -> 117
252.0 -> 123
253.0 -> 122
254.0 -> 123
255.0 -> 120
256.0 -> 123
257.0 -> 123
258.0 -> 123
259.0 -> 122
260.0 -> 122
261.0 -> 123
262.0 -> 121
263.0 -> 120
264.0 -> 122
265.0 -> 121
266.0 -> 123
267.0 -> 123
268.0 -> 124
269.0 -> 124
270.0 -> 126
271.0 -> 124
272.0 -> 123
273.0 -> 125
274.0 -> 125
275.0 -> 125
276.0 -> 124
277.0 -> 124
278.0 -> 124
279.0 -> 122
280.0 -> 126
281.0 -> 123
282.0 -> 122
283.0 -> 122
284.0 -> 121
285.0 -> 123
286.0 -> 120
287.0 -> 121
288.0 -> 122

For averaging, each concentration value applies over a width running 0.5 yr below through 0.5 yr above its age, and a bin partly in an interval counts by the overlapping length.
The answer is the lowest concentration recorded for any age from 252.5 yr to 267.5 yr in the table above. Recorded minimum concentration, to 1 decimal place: 120.0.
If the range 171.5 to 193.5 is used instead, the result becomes 112.0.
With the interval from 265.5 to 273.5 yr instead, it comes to 123.0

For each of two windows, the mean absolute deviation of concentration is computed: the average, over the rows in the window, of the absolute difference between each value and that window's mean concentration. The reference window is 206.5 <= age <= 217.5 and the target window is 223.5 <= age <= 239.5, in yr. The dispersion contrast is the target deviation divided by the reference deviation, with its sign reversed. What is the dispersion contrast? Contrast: -1.0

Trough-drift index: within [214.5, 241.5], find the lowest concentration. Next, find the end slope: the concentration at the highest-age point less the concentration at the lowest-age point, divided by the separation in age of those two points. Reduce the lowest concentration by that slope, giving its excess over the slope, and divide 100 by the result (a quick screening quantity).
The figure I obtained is 1.03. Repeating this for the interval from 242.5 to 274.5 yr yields 0.90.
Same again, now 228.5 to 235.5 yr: 1.01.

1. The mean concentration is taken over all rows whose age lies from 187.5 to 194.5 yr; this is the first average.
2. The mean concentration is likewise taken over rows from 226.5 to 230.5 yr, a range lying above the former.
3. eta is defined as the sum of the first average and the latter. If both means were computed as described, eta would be 216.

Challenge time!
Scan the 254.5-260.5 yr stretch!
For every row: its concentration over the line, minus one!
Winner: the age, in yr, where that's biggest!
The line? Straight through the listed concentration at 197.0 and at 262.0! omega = 256.0 yr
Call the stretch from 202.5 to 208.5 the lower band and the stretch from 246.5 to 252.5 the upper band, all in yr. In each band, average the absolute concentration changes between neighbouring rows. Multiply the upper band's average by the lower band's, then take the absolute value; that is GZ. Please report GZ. 3.0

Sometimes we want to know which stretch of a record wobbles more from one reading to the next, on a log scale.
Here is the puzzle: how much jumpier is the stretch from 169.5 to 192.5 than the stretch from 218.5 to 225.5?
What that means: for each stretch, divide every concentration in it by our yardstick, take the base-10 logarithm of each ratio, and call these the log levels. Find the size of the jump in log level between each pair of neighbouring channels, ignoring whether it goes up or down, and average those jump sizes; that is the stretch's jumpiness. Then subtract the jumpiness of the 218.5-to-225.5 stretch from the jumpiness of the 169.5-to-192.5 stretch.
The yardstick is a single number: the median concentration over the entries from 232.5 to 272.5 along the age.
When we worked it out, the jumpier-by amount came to -0.001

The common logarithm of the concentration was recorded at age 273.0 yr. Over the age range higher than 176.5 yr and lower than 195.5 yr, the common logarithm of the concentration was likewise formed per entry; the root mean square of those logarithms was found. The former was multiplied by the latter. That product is 4.32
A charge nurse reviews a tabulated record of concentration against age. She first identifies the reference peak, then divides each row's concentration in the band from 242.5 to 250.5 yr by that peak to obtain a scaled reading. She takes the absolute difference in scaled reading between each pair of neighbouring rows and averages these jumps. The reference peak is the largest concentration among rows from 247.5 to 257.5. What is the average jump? 0.0128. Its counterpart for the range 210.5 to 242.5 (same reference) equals 0.0169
